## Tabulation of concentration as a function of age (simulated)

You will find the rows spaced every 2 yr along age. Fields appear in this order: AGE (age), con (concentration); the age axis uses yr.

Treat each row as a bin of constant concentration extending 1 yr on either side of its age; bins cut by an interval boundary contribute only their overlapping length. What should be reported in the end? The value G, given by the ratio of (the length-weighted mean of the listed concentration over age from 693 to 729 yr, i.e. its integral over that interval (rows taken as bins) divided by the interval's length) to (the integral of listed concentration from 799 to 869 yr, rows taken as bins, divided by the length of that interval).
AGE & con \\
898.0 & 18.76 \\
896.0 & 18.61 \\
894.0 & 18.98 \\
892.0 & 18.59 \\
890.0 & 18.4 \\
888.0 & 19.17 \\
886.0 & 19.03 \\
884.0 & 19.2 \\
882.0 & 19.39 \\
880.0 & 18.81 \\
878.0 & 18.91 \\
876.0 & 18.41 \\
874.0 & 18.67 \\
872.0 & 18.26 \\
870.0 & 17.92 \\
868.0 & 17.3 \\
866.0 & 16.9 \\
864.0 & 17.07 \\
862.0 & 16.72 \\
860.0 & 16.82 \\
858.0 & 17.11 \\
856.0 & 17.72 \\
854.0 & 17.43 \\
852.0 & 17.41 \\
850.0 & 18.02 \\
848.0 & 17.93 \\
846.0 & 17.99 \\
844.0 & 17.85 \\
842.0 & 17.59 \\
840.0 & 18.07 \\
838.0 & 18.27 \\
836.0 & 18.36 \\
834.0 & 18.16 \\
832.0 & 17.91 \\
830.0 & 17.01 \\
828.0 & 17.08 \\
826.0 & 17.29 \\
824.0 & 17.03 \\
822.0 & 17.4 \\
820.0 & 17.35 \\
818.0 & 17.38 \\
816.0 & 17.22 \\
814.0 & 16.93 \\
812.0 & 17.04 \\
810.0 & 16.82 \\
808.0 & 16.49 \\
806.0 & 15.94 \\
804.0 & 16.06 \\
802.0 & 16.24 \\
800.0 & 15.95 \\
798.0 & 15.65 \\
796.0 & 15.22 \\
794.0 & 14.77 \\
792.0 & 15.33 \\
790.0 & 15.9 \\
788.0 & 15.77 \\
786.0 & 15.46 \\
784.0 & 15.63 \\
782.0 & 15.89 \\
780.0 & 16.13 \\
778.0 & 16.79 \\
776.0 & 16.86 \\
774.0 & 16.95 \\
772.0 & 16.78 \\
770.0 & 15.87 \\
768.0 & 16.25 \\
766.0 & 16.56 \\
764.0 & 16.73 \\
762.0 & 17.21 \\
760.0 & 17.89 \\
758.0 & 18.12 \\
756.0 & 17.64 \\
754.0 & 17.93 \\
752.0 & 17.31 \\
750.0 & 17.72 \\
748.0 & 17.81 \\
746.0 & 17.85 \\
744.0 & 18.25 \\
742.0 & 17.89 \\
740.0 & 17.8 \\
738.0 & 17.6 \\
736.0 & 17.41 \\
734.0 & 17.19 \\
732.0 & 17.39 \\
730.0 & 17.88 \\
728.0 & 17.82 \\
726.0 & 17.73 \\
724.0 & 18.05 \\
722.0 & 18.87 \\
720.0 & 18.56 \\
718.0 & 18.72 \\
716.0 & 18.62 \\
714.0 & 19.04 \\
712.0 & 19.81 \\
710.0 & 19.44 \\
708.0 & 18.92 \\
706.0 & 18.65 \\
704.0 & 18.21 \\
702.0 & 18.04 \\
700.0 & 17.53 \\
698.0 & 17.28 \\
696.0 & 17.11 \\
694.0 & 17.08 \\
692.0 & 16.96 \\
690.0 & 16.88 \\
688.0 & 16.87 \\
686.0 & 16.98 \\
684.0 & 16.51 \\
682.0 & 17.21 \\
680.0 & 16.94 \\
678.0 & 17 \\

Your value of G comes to 1.06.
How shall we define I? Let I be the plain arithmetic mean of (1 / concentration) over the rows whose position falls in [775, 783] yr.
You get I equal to 0.0610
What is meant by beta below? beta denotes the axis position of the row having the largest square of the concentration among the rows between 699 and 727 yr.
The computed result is 712.0 yr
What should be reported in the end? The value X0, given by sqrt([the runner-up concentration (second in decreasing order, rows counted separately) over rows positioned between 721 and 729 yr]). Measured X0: 4.25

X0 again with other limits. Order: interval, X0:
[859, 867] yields 4.11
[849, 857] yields 4.21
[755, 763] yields 4.23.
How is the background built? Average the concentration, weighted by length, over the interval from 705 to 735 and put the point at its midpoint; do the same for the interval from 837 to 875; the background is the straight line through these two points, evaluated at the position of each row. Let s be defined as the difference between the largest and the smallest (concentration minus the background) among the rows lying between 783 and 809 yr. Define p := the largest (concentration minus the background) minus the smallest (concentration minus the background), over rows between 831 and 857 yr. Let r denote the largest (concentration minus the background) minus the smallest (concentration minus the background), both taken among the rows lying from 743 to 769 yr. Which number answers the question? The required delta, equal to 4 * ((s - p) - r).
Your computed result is -3.6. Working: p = 0.85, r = 1.86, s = 1.80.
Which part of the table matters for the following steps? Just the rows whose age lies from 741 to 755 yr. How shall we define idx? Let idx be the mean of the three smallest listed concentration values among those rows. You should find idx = 17.6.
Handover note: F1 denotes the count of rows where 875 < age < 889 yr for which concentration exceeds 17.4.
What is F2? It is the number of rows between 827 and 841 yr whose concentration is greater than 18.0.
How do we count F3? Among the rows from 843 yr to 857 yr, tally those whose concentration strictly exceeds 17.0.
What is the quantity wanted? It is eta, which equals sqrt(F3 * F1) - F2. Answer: 3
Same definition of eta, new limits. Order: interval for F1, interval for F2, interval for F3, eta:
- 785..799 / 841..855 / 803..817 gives -1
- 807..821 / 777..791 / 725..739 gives 0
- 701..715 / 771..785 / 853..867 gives 5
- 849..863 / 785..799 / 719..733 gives 5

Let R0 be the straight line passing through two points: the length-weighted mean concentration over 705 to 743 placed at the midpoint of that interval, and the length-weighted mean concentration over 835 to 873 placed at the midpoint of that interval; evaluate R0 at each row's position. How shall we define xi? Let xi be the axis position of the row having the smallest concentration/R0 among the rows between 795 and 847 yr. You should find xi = 796.0 yr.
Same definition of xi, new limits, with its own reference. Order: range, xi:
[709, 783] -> 770.0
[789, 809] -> 794.0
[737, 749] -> 738.0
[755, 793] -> 792.0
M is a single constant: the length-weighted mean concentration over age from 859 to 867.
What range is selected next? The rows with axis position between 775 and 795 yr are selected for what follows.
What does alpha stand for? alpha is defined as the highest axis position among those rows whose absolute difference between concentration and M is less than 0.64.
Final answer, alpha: 778.0 yr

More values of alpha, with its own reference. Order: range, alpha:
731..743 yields 736.0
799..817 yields 816.0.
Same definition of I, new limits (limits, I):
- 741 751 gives 0.0559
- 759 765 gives 0.0579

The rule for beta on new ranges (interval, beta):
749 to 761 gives 758.0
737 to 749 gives 744.0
